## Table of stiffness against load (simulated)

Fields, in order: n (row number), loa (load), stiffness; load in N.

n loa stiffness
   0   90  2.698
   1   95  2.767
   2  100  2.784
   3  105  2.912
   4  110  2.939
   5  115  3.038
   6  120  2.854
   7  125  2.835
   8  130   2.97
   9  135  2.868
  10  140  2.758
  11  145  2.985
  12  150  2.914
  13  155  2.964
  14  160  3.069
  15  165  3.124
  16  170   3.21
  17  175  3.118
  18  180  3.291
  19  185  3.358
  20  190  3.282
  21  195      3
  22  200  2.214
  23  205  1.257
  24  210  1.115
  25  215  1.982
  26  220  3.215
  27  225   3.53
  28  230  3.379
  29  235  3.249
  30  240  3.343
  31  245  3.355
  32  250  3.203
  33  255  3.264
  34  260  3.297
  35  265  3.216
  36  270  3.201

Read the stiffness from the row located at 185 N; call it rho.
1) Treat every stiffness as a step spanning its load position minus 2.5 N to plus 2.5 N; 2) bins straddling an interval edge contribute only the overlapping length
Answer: 3.358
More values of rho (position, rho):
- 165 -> 3.124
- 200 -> 2.214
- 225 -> 3.53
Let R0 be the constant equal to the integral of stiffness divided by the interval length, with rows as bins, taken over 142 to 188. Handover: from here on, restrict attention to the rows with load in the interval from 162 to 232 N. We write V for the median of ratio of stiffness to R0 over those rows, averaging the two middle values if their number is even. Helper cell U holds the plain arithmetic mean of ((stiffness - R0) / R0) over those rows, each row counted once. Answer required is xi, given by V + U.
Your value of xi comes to 0.91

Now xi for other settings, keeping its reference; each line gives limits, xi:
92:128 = 0.84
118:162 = 0.87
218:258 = 1.13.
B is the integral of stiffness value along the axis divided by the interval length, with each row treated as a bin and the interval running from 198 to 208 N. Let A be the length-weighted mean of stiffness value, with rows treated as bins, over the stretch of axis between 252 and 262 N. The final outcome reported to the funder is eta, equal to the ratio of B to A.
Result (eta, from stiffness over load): 0.51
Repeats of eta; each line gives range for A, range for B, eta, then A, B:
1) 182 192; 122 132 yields 0.87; 3.32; 2.90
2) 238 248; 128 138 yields 0.87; 3.34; 2.91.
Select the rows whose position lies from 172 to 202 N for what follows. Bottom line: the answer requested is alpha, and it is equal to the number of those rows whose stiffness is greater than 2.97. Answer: 5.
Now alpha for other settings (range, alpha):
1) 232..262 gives 6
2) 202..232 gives 3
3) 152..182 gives 5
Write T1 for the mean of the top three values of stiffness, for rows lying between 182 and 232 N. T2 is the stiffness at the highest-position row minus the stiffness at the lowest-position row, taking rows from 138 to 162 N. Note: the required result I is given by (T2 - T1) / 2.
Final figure -1.56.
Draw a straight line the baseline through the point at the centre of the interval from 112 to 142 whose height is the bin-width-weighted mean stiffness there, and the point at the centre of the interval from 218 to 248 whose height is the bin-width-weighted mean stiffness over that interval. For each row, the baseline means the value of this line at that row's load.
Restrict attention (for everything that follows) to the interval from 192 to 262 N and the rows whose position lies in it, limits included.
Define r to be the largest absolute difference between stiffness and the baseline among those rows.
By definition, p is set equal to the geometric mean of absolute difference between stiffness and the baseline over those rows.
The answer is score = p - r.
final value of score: -1.9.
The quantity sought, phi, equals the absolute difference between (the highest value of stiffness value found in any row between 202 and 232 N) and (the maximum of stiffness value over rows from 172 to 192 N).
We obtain 0.17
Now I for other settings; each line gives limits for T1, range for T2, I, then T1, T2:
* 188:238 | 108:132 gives -1.68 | 3.40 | 0.03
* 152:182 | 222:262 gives -1.72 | 3.21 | -0.23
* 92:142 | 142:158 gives -1.50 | 2.98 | -0.02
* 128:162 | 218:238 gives -1.49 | 3.01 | 0.03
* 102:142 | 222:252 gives -1.65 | 2.98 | -0.33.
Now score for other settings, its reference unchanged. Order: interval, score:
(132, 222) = -2.0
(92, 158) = -0.2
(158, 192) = -0.1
